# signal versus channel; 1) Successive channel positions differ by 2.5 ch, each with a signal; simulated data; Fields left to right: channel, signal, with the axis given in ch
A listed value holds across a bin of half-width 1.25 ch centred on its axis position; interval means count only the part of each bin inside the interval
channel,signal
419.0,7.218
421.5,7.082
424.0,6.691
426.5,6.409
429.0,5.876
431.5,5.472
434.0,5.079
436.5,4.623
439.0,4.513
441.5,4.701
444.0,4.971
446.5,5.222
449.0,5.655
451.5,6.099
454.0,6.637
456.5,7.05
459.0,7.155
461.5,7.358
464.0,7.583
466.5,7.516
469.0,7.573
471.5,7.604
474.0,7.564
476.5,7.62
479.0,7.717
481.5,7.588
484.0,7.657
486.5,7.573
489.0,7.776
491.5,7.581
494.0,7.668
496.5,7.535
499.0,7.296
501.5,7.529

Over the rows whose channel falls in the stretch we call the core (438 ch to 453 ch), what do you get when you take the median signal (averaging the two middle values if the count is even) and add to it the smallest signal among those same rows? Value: 9.6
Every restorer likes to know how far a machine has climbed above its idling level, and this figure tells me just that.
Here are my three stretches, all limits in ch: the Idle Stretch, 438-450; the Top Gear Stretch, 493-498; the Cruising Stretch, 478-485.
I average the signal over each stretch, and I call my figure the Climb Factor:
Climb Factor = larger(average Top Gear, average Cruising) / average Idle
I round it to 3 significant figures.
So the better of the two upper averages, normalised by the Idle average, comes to 1.53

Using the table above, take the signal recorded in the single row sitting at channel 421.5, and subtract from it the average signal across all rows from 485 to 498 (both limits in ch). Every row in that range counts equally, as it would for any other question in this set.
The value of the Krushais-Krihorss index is -0.54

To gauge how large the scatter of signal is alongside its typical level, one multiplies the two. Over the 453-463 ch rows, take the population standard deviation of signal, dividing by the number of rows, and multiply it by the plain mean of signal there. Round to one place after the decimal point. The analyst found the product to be 1.9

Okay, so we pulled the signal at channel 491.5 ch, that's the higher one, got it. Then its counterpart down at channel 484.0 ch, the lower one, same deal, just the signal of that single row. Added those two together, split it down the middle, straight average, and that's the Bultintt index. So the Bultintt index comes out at 7.62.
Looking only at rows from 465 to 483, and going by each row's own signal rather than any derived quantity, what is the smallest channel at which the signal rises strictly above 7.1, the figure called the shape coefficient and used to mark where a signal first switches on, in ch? 466.5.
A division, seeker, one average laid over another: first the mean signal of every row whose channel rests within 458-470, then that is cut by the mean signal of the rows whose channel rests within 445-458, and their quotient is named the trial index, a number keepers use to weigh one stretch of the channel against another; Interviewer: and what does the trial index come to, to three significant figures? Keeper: 1.21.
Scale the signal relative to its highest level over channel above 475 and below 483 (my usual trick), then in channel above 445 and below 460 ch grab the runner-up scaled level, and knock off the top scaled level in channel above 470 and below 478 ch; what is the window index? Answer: -0.07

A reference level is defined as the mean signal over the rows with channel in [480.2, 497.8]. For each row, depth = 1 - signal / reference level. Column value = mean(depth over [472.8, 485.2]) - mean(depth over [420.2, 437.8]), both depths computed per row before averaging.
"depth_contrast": -0.23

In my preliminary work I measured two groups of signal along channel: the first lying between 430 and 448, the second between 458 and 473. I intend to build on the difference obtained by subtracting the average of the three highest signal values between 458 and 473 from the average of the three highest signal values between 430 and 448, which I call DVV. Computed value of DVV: -2.3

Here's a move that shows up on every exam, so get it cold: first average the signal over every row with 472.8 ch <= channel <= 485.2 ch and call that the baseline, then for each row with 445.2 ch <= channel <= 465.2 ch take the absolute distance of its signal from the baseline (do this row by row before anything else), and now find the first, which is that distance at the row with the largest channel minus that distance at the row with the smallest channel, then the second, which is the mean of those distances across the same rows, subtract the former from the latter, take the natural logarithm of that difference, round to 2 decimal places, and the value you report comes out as 1.22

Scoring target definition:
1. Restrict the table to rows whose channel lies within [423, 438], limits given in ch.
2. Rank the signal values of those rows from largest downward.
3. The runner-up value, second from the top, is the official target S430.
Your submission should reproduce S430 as 6.409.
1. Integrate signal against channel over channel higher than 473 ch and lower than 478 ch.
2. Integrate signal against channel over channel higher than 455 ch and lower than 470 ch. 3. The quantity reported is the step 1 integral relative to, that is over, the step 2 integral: 0.3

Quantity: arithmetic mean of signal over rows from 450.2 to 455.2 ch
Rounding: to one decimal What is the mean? 6.4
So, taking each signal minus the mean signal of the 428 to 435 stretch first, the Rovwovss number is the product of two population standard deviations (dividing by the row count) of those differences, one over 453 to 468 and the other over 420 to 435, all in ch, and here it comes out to 0.22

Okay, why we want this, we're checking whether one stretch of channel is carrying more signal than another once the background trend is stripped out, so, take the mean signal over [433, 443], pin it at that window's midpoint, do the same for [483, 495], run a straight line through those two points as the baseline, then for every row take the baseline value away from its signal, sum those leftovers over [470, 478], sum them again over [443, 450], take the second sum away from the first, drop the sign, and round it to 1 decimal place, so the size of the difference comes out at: 2.2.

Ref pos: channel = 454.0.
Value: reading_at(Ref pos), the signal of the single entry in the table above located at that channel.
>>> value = 6.637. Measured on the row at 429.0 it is 5.876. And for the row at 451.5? 6.099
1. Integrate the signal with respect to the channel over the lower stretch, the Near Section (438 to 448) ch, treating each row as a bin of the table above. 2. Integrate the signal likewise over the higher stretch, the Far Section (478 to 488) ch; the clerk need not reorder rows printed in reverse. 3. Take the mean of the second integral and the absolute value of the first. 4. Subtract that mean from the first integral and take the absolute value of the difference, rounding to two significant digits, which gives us 14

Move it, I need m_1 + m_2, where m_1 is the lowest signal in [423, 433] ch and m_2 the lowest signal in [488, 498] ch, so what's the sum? 13.0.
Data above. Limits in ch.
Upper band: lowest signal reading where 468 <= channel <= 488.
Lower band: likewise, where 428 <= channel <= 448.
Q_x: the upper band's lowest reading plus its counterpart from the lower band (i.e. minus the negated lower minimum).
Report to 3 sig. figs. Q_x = 12.1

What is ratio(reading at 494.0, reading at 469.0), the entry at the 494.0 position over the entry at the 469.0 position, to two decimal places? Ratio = 1.01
